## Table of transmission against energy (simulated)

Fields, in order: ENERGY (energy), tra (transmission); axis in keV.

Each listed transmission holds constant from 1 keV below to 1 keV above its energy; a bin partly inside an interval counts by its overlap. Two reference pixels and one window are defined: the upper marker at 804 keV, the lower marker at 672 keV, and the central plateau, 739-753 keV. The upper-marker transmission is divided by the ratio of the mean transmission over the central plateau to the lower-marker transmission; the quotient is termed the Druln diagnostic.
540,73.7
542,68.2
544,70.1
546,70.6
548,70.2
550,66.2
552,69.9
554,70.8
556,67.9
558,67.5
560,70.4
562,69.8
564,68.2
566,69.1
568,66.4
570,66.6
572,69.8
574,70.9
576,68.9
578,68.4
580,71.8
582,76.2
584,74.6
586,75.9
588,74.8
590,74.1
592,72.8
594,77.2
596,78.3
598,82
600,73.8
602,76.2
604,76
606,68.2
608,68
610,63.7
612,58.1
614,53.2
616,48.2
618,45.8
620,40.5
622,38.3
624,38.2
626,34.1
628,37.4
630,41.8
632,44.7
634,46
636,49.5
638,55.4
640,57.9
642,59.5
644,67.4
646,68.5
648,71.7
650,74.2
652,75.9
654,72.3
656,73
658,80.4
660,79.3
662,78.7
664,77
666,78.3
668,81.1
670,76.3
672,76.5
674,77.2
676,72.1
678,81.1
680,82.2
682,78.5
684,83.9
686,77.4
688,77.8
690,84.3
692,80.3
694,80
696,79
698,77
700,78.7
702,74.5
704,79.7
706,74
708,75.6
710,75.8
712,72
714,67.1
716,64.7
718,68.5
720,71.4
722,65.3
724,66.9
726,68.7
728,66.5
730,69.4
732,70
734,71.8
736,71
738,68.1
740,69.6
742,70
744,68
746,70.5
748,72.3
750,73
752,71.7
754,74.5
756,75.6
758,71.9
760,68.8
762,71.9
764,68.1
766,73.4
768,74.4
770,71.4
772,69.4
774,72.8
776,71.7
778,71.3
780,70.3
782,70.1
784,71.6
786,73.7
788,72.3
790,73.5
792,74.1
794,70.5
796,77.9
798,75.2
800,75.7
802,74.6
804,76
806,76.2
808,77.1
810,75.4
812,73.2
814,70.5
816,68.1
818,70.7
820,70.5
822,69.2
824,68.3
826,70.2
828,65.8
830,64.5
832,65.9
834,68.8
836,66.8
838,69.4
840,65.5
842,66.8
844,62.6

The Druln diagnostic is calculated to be 82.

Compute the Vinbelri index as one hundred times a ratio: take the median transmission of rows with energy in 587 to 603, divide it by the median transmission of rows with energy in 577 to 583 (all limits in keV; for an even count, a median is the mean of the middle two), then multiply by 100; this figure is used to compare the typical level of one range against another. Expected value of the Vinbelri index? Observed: 105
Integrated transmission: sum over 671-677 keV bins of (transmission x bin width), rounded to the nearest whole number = 452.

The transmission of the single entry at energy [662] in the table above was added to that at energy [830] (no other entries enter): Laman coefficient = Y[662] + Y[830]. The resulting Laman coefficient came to 143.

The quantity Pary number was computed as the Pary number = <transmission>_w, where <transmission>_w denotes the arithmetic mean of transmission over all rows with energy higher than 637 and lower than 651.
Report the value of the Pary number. 65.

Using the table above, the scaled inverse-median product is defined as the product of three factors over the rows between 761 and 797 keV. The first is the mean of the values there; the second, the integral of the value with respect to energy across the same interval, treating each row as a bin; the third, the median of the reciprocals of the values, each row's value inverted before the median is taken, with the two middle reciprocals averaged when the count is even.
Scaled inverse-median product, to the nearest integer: 2609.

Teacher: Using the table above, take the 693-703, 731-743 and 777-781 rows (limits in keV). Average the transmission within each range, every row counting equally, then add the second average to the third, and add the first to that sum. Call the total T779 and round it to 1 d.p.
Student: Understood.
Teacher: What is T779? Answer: 218.7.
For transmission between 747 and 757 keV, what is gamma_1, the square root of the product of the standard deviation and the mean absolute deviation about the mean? 1.4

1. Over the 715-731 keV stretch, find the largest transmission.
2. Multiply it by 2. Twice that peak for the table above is 143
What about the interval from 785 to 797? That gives 156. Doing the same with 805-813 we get 154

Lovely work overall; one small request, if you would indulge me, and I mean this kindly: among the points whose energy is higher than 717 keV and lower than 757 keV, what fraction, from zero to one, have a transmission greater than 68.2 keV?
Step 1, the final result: 0.75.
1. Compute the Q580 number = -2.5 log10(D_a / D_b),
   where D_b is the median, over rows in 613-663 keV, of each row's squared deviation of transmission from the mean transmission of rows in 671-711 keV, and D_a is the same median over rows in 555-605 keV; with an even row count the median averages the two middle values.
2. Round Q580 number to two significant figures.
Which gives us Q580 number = 2.7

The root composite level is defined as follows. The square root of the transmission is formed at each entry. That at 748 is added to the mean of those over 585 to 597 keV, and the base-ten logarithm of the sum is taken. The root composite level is 1.24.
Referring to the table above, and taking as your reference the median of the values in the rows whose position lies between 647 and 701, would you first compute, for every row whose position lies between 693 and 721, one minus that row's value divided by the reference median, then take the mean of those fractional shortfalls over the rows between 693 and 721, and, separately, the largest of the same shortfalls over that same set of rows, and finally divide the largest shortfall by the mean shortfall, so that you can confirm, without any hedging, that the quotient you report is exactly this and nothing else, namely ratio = 3.3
